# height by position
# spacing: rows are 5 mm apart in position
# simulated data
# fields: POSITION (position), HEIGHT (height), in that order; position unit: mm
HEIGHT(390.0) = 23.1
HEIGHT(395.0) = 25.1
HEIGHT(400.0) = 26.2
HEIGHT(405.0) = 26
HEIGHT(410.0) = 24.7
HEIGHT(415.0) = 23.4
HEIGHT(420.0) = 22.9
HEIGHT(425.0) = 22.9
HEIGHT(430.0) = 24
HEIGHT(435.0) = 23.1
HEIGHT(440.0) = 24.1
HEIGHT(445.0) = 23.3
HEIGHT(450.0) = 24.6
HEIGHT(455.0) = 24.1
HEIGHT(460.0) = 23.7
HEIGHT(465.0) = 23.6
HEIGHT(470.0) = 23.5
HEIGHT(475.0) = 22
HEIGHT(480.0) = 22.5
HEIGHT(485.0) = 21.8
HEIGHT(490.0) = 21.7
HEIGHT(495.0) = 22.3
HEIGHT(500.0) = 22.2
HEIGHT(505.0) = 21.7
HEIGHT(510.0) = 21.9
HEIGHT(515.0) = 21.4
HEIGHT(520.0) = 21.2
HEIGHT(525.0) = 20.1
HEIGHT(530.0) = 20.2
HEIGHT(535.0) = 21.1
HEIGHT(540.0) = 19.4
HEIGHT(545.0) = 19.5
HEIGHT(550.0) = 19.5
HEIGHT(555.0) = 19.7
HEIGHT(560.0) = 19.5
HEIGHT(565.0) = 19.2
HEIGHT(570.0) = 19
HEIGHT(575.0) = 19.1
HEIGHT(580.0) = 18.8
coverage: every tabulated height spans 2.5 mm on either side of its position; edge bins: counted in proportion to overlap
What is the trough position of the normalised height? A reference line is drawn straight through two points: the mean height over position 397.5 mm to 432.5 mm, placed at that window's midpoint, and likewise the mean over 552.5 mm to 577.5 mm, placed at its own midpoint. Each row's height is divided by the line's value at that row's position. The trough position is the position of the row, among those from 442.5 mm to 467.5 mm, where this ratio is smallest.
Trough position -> 445.0 mm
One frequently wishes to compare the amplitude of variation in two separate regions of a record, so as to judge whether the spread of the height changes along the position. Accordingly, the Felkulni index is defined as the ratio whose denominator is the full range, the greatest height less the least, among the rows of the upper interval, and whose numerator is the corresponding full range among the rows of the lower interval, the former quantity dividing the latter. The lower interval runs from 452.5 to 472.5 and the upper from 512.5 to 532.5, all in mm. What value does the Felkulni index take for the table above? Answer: 0.5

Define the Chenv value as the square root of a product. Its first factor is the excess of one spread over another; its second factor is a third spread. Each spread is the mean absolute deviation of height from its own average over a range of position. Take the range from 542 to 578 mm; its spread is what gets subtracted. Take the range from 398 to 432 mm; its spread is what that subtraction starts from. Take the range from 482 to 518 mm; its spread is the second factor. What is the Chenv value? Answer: 0.47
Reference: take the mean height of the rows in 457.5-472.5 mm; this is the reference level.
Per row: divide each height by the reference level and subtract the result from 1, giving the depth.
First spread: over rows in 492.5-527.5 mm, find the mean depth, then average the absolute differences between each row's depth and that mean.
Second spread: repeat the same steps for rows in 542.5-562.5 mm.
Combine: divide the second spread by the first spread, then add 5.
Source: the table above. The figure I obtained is 5.1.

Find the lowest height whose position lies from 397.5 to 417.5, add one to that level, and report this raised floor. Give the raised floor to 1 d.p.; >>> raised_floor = 24.4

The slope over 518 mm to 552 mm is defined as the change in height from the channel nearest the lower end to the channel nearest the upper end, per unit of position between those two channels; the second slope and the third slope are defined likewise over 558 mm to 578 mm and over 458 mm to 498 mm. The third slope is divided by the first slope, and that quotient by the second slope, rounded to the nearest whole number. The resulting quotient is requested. -26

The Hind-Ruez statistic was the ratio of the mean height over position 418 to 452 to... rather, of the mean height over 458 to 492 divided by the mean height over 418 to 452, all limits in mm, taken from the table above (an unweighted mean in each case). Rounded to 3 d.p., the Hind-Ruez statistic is 0.963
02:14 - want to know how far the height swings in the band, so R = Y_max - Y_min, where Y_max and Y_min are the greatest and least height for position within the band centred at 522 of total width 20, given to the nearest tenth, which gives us 1.3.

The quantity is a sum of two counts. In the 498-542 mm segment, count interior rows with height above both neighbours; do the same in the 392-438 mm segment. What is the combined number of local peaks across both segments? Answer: 4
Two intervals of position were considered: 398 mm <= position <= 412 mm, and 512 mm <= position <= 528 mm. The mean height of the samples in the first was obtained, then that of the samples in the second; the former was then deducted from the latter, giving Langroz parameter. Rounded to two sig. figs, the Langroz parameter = -4.7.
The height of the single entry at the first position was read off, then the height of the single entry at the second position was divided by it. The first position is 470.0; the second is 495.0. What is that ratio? 0.949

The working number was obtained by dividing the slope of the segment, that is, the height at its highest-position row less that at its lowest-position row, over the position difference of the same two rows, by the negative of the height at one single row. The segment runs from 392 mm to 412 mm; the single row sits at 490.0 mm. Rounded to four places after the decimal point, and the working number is 0.0012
